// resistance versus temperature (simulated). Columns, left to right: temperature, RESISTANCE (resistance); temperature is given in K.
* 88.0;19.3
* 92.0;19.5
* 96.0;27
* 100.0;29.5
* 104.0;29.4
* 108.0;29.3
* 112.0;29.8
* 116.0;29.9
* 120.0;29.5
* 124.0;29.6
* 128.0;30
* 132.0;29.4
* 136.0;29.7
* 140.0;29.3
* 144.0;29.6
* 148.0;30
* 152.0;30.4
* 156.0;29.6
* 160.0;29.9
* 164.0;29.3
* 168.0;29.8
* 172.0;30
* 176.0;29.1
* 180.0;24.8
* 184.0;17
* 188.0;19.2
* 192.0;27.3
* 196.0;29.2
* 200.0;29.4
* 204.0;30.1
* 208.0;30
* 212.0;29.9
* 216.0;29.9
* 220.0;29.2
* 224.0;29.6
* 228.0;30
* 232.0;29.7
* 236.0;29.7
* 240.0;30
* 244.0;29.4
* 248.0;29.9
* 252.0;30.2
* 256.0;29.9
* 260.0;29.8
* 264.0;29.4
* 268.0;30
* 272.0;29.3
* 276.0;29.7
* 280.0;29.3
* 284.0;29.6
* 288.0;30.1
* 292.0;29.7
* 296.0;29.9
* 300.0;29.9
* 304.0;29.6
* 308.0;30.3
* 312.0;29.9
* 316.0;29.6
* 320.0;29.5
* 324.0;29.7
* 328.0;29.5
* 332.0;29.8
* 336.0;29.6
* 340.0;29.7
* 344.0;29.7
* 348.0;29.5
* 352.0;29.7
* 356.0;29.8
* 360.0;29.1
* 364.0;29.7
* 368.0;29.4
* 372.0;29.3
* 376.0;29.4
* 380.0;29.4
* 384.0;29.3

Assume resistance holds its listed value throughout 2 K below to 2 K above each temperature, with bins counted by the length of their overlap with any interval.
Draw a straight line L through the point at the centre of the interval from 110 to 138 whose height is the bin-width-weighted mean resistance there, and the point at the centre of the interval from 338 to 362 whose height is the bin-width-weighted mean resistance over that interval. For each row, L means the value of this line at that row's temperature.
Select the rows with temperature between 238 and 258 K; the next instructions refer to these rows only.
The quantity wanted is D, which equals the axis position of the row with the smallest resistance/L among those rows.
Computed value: 244.0 K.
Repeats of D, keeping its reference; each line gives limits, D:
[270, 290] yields 272.0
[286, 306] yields 304.0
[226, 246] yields 244.0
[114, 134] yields 132.0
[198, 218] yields 200.0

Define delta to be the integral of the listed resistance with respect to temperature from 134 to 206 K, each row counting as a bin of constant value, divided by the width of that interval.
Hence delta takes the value 28.0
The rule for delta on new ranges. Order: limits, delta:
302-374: 29.6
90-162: 29.0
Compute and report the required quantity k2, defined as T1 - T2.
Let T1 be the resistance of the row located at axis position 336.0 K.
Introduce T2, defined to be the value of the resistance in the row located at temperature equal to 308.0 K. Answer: -0.7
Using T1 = 29.6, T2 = 30.3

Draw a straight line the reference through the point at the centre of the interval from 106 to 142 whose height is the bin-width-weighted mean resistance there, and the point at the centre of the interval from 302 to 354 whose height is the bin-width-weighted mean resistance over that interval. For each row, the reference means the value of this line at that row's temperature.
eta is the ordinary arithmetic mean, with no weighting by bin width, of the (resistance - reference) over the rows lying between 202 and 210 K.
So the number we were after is 0.40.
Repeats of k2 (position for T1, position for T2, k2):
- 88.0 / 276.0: -10.4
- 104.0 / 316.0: -0.2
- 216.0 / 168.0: 0.1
